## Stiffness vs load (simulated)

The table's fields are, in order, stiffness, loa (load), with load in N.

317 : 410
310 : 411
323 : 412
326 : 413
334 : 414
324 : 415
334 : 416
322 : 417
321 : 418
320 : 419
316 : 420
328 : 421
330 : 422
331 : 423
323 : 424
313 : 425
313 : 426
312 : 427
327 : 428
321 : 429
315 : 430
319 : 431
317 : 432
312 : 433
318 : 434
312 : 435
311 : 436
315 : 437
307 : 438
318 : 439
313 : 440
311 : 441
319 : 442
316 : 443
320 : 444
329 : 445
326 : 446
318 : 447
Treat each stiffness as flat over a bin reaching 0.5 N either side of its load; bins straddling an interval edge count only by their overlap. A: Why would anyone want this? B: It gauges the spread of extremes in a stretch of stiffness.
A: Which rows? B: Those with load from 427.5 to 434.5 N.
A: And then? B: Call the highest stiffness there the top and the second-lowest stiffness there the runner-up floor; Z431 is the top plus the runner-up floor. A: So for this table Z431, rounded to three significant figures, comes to 642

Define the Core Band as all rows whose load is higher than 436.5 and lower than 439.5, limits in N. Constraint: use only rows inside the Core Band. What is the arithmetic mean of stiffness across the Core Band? 313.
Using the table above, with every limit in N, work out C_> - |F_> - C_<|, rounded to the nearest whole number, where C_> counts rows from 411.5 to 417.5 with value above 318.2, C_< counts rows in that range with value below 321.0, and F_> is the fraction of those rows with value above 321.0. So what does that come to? 5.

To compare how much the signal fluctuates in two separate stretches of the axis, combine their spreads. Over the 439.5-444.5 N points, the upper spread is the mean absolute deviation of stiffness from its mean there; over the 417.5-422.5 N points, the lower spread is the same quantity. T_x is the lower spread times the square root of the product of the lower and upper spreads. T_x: 18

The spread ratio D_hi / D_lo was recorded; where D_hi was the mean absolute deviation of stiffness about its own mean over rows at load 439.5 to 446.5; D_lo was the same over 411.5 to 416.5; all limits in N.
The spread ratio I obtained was 1.1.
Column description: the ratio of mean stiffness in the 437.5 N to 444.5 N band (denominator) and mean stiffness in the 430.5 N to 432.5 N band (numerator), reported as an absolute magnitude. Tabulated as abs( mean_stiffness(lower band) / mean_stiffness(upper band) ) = 1.01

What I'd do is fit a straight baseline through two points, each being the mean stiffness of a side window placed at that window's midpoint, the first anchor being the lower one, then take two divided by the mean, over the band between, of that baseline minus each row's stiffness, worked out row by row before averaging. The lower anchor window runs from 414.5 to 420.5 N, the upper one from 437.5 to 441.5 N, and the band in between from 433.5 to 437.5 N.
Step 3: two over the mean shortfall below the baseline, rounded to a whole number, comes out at 11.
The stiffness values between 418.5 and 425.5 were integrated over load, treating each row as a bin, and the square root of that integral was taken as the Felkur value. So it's 47.5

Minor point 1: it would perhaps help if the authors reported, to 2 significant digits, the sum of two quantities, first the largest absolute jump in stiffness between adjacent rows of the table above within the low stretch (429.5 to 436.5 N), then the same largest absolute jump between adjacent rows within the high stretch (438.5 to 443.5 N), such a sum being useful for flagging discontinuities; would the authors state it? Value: 14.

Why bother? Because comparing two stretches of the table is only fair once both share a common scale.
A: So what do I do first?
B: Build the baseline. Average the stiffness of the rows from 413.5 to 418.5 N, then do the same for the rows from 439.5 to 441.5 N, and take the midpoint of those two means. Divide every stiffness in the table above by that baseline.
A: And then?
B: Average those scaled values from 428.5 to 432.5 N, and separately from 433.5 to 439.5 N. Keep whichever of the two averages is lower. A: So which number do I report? 0.981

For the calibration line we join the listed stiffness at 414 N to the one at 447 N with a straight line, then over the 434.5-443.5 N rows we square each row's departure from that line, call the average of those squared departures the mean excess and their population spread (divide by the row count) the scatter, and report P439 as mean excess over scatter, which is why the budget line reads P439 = 1.2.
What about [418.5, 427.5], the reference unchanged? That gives 1.2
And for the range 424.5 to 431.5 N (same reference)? 1.3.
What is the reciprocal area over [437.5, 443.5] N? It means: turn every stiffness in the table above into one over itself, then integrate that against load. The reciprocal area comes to 0.0191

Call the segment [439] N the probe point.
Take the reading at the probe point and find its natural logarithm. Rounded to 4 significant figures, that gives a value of 5.762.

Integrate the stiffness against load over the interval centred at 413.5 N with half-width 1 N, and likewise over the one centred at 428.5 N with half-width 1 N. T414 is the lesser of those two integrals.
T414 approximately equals 648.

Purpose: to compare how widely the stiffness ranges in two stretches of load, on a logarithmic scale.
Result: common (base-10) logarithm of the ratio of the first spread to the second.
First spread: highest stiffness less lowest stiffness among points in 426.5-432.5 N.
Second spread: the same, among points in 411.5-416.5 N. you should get 0.13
